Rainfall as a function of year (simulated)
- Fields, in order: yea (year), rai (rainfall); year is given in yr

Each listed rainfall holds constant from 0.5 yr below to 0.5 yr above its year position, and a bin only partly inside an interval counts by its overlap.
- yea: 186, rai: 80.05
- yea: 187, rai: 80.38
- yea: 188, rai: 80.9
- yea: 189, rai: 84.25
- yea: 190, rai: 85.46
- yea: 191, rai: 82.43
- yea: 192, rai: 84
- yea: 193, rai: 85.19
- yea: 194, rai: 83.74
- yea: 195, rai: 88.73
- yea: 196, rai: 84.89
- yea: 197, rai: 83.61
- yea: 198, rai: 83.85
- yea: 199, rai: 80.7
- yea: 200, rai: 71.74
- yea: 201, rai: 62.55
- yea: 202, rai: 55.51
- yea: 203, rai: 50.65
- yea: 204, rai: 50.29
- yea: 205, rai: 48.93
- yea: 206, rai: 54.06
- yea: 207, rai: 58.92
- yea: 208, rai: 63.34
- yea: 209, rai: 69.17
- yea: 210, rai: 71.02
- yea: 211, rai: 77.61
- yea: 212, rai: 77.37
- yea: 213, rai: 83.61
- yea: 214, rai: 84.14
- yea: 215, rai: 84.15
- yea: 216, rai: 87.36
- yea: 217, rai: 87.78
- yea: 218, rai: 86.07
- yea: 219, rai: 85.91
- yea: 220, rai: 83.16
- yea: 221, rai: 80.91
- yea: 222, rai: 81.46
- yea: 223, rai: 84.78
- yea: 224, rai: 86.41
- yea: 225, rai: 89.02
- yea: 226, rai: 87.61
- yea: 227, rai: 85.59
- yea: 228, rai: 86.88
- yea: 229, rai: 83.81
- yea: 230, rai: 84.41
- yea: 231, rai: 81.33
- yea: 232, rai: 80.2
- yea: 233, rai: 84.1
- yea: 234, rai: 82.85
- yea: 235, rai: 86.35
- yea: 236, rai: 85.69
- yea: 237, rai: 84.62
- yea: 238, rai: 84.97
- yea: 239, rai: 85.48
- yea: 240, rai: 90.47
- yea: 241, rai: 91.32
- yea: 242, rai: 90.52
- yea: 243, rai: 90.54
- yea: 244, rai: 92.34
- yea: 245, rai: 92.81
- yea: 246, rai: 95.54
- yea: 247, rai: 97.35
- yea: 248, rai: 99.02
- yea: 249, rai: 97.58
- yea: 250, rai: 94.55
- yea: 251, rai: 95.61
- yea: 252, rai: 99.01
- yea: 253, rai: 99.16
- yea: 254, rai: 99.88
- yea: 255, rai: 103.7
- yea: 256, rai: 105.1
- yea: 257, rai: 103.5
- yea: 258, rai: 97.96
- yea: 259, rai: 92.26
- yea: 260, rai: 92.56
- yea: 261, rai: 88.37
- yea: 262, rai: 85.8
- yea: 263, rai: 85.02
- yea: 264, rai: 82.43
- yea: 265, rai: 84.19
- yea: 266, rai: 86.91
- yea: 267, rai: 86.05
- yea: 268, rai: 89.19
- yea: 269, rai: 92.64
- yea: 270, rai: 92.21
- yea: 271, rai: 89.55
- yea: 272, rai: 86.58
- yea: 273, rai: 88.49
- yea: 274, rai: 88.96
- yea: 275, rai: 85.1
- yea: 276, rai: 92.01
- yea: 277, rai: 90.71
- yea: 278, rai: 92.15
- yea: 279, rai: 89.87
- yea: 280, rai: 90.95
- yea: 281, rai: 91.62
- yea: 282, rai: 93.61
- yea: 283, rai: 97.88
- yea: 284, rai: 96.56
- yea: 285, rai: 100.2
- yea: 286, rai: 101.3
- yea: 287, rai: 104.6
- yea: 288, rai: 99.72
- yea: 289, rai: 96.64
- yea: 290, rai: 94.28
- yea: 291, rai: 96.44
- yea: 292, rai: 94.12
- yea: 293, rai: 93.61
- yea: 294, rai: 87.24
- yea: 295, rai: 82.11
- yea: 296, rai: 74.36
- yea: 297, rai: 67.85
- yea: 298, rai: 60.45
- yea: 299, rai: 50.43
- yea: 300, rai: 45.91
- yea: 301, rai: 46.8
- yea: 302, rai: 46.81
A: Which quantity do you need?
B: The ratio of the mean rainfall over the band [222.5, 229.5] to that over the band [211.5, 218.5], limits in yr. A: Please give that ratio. 1.02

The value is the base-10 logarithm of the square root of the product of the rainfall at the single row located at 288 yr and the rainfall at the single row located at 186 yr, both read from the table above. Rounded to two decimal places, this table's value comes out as 1.95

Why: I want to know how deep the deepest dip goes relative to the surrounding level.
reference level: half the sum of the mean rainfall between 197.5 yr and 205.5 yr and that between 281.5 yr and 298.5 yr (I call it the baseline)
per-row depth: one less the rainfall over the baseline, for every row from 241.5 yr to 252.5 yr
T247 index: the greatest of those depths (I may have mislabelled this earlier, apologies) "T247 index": -0.178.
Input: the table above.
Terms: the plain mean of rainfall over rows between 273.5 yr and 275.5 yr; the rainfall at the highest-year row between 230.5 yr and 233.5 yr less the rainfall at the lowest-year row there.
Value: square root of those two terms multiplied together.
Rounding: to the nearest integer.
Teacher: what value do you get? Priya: 16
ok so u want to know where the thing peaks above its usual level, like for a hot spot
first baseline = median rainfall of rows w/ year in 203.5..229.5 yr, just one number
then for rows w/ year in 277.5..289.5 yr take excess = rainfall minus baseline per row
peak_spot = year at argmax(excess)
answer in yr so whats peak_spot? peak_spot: 287 yr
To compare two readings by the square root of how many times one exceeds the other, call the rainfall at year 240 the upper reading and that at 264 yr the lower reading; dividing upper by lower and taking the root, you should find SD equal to 1.05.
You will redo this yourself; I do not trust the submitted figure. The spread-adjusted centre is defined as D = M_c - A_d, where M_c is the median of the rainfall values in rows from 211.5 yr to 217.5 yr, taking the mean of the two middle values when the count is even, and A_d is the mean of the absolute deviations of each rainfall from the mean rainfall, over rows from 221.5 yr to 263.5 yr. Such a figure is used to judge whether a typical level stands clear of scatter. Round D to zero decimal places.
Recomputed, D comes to 79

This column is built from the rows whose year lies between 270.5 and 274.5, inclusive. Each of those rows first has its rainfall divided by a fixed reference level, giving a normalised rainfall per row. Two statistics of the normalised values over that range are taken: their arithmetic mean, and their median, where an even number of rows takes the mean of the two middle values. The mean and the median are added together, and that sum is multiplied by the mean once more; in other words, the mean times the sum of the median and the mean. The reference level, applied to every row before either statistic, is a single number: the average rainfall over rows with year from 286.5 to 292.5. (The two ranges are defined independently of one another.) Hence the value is 1.64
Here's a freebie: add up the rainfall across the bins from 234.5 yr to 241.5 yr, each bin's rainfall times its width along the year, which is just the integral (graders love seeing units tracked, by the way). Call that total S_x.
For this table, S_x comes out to 609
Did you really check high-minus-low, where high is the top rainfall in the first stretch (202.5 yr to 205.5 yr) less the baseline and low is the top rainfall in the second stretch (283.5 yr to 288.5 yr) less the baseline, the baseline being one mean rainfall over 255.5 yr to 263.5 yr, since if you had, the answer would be -54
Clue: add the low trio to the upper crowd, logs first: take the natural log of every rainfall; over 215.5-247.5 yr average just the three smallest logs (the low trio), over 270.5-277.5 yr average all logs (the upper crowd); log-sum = 8.9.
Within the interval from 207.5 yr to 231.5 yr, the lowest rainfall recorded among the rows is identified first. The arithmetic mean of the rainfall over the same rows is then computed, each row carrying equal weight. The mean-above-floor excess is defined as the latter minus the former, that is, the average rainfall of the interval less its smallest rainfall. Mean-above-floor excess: 19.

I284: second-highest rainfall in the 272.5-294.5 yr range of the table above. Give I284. 101.3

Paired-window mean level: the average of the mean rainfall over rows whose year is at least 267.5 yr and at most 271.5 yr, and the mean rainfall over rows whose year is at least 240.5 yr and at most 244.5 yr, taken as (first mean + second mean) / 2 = 91.0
